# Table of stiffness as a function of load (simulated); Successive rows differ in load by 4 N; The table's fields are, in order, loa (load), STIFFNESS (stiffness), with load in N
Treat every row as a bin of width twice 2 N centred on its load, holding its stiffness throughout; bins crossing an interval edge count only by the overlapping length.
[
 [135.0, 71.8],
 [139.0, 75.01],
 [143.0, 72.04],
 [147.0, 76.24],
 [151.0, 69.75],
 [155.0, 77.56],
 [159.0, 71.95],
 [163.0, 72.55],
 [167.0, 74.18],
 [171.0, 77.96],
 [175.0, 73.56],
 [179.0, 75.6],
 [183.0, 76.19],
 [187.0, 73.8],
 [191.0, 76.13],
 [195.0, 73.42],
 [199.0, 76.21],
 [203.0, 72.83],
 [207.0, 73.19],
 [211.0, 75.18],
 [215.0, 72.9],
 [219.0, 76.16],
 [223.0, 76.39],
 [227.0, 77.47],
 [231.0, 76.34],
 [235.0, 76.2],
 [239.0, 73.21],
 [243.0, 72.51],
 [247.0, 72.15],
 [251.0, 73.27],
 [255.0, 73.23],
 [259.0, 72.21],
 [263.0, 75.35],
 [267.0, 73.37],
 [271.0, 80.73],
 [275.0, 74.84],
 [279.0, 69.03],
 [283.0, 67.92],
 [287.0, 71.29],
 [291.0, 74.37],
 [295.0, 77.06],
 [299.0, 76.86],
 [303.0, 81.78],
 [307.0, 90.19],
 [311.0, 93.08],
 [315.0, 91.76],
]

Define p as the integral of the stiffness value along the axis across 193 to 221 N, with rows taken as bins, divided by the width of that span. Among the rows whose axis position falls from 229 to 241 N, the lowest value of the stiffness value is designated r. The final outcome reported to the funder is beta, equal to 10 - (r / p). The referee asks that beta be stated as 9.014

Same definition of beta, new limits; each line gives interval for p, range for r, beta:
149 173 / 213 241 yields 9.015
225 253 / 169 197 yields 9.014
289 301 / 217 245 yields 9.047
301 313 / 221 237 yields 9.138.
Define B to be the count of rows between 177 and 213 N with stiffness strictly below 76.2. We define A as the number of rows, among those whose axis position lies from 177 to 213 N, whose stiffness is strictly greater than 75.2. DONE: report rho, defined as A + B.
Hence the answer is 12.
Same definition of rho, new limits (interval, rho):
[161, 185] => 8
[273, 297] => 6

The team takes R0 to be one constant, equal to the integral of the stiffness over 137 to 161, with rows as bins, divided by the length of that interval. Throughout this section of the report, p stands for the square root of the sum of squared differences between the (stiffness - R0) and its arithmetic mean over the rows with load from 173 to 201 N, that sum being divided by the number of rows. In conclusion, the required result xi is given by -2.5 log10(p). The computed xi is -0.2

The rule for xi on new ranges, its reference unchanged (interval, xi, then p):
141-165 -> -1.1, 2.7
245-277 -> -1.0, 2.6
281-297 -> -1.3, 3.4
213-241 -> -0.5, 1.6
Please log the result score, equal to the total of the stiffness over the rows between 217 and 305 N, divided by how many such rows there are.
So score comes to 74.6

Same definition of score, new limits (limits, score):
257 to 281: 74.3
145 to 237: 74.9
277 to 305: 74.0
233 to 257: 73.4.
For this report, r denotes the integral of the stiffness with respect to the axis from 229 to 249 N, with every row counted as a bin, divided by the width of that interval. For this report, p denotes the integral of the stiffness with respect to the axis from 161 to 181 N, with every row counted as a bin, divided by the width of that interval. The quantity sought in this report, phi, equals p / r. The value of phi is 1.01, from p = 74.8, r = 74.1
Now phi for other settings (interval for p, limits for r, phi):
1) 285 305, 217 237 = 1.00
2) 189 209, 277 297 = 1.03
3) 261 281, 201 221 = 1.01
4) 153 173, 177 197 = 1.00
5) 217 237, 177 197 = 1.02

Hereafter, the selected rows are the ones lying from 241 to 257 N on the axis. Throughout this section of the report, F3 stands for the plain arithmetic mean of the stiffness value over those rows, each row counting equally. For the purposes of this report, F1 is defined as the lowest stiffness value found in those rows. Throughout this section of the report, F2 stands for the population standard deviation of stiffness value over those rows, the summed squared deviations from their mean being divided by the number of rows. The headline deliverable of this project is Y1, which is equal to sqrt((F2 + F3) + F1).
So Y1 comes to 12.1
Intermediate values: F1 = 72.15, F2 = 0.5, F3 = 72.8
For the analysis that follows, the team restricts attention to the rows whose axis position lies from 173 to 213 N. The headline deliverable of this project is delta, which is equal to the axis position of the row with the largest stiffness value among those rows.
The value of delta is 199.0 N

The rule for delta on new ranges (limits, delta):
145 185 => 171.0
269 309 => 307.0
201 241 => 227.0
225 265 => 227.0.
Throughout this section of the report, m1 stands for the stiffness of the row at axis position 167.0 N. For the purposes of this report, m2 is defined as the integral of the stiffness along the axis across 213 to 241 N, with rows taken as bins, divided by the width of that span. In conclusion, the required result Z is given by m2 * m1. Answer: 5602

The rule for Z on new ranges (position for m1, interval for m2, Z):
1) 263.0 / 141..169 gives 5536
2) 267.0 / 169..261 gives 5474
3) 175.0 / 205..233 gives 5545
